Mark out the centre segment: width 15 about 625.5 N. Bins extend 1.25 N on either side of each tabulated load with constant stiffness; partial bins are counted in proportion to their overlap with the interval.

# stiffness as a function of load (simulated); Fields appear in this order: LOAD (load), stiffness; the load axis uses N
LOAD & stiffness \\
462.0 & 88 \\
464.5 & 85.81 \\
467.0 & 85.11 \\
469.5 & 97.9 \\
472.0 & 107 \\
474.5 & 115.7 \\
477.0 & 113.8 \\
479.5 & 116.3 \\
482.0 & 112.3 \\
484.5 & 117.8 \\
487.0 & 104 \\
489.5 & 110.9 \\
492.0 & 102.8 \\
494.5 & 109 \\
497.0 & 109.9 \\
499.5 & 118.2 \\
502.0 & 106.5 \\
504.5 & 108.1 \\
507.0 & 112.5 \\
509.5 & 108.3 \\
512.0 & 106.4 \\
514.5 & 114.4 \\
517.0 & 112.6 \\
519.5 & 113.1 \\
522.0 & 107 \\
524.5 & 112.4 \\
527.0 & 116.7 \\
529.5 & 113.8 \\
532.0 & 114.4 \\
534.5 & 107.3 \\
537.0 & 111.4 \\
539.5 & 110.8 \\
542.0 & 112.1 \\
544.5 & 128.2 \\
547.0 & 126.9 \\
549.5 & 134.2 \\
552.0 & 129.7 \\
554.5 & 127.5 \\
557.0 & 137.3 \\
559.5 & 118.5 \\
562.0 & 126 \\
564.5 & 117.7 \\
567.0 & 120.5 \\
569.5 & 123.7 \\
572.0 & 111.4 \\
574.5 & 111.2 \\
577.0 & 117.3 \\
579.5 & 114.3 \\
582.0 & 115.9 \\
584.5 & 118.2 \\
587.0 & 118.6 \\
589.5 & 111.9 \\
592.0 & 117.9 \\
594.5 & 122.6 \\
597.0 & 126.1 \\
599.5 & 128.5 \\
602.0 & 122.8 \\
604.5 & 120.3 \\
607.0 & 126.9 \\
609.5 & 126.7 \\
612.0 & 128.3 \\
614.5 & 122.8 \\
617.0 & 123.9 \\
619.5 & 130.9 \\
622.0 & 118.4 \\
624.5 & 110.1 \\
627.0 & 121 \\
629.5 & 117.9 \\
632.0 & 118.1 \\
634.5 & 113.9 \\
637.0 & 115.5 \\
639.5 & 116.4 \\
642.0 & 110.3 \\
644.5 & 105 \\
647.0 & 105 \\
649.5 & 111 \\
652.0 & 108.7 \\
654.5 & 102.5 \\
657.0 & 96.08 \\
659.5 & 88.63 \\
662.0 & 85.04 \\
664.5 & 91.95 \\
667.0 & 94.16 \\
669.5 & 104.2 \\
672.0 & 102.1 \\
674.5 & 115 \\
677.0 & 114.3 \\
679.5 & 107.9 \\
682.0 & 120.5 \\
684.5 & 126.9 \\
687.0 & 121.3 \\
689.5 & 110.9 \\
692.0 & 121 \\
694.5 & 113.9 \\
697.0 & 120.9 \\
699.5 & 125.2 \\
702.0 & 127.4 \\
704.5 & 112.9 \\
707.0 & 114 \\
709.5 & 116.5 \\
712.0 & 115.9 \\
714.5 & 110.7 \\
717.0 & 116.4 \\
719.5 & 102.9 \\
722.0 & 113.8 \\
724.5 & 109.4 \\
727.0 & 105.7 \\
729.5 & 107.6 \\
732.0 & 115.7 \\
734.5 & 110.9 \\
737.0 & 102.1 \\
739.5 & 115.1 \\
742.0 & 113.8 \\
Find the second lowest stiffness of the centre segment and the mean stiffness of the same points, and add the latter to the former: 237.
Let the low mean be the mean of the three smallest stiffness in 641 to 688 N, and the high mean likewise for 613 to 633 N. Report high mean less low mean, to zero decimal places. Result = 27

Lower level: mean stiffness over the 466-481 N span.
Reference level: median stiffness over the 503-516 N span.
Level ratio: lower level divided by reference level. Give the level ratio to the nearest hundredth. 0.98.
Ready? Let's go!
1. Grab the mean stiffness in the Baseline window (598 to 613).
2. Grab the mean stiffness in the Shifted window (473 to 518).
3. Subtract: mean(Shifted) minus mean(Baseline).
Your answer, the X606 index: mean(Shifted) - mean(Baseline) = -14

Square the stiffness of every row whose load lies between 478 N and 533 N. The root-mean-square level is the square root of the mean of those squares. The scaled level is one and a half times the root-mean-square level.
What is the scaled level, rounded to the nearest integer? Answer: 167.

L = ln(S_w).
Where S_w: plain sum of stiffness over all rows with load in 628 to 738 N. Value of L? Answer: 8.5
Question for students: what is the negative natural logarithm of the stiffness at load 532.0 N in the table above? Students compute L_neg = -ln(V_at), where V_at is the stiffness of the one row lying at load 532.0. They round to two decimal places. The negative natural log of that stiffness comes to -4.74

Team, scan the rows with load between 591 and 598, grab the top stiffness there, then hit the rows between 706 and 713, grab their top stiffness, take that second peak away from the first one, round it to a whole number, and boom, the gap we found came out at 10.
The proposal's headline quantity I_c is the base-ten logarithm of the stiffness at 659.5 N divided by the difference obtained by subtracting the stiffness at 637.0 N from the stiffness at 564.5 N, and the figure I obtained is 1.6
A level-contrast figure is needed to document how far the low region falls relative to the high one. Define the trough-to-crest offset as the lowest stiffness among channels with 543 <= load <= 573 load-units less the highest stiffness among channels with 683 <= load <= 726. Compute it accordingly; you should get -16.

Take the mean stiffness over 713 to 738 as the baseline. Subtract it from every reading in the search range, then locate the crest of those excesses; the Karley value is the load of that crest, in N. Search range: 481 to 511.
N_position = 499.5 N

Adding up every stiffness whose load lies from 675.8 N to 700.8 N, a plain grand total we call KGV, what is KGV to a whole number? 1183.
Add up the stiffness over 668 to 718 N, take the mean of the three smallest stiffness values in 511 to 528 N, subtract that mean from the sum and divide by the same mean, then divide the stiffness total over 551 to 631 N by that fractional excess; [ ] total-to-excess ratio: 191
